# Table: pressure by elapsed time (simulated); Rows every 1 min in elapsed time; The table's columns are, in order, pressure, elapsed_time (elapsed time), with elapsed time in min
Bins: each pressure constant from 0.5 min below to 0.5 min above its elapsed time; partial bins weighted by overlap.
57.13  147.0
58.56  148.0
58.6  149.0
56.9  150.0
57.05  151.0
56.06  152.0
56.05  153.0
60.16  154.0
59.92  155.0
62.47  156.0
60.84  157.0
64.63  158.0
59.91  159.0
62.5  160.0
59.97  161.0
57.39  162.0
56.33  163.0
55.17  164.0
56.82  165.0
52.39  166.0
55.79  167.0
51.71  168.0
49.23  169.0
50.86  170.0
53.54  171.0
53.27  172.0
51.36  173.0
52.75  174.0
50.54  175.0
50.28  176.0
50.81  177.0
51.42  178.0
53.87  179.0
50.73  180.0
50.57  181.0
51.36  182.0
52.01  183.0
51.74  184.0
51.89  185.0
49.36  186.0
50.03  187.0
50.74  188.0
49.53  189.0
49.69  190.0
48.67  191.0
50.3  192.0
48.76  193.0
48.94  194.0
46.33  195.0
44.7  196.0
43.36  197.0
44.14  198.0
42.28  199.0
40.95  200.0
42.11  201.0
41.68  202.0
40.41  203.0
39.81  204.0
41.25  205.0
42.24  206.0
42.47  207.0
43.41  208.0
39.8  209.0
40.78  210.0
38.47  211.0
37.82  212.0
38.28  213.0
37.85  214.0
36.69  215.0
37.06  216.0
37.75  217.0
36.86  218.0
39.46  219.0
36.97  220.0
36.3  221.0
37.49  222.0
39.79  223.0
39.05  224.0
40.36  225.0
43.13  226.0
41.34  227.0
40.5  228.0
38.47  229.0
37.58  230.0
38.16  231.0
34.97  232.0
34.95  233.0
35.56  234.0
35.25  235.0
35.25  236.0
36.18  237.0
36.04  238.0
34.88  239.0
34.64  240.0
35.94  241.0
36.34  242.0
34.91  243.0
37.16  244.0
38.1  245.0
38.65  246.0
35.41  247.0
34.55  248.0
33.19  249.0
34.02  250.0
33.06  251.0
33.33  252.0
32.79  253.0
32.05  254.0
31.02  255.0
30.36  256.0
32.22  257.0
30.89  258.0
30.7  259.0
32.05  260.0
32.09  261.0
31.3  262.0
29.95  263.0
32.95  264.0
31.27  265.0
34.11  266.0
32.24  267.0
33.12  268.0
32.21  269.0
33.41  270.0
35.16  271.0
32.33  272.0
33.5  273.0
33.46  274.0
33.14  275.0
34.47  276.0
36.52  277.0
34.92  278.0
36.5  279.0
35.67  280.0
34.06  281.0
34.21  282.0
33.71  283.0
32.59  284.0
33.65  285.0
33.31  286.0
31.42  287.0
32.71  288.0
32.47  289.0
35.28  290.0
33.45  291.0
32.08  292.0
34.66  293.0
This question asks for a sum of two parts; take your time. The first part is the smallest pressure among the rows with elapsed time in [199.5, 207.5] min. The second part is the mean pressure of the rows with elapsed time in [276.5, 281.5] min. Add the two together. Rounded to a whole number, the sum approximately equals 75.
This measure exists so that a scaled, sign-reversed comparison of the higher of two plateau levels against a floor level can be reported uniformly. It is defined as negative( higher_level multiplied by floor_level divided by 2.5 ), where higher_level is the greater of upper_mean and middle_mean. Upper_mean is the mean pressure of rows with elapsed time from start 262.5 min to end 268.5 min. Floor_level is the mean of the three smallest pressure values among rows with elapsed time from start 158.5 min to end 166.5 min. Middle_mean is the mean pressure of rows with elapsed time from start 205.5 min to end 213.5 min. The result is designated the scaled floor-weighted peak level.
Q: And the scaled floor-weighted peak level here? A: -883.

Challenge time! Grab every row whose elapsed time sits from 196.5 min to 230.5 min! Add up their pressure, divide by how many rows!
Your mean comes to 40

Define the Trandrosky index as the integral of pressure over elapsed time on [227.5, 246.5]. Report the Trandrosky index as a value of 694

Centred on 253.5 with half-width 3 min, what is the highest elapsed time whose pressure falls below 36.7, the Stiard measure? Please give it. 256.0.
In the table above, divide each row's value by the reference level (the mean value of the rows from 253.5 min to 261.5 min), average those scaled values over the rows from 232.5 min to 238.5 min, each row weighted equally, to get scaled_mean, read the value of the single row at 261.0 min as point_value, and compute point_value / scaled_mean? 28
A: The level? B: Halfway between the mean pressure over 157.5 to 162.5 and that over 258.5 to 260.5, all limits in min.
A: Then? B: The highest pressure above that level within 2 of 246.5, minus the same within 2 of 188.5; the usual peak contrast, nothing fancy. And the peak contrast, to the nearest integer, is -12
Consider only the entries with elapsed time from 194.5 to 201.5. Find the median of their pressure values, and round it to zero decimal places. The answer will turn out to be 43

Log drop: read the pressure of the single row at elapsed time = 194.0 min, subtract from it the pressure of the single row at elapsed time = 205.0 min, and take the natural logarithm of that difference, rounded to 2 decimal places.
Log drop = 2.04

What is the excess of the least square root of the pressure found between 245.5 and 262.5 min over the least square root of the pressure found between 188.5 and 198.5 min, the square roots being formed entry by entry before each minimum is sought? -1.1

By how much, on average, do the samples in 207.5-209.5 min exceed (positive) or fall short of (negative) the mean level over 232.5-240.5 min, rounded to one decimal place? 6.3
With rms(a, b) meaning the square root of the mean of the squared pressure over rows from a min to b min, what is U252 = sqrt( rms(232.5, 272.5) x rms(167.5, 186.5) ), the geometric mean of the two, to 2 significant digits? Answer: 42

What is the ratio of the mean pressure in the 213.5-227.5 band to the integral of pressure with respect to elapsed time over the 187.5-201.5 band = 0.0593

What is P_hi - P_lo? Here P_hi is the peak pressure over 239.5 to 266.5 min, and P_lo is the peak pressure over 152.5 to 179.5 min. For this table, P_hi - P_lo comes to -26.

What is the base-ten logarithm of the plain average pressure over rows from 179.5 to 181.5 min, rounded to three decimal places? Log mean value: 1.705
